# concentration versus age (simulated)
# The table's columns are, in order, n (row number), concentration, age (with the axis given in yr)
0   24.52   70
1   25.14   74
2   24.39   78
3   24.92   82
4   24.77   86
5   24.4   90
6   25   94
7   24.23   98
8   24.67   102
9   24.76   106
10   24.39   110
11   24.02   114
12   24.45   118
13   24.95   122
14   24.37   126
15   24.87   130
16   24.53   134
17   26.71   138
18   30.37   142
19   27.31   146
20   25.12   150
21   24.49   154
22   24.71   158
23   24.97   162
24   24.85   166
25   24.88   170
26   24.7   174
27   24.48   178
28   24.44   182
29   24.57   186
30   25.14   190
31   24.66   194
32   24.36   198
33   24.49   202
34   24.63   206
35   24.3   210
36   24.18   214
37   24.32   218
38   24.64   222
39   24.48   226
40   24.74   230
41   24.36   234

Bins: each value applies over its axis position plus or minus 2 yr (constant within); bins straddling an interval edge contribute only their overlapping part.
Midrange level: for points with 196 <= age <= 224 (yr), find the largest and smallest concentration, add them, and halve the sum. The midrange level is 24.4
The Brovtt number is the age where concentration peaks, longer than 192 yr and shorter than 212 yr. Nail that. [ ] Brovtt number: 194 yr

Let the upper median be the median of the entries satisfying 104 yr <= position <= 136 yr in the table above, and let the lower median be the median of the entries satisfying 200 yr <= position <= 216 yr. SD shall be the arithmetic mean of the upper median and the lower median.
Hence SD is 24.4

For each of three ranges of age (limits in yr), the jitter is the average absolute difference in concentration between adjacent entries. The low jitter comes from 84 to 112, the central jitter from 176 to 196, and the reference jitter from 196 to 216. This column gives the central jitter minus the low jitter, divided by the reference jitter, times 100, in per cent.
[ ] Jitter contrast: -75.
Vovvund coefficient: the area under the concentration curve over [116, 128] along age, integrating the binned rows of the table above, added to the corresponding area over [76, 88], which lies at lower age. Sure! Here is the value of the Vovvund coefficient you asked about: 591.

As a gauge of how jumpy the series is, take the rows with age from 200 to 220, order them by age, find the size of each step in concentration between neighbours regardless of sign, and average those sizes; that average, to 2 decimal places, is 0.18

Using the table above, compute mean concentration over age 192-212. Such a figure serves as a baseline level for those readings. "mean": 24.49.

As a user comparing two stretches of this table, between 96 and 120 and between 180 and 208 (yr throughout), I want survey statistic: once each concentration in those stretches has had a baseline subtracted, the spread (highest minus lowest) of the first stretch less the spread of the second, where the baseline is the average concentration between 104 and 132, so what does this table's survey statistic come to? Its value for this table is 0.0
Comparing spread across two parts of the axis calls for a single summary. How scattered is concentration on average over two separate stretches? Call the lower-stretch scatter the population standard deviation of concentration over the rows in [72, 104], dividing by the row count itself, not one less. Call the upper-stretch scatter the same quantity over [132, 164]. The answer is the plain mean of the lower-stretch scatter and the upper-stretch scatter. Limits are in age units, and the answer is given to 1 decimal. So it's 1.1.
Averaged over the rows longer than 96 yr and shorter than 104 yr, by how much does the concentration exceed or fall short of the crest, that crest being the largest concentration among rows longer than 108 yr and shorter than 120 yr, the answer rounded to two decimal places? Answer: 0.00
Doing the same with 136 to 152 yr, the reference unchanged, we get 2.93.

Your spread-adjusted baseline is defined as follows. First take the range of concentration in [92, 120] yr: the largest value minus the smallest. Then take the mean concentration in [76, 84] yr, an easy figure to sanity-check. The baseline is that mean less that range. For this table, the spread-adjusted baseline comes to 23.7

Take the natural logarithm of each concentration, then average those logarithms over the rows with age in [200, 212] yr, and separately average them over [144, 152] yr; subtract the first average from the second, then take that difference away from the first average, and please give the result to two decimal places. 3.13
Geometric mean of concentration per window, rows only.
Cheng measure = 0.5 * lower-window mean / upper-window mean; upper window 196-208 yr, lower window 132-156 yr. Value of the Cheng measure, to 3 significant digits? 0.538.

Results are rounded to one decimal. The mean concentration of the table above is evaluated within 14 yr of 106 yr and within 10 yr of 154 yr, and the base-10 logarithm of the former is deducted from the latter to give 23.9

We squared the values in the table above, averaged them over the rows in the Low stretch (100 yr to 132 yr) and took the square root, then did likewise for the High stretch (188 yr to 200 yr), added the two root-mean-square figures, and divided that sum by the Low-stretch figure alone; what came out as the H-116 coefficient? 2.01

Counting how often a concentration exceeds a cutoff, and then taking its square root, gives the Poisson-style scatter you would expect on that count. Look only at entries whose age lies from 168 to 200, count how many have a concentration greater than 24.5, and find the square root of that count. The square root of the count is 2.2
